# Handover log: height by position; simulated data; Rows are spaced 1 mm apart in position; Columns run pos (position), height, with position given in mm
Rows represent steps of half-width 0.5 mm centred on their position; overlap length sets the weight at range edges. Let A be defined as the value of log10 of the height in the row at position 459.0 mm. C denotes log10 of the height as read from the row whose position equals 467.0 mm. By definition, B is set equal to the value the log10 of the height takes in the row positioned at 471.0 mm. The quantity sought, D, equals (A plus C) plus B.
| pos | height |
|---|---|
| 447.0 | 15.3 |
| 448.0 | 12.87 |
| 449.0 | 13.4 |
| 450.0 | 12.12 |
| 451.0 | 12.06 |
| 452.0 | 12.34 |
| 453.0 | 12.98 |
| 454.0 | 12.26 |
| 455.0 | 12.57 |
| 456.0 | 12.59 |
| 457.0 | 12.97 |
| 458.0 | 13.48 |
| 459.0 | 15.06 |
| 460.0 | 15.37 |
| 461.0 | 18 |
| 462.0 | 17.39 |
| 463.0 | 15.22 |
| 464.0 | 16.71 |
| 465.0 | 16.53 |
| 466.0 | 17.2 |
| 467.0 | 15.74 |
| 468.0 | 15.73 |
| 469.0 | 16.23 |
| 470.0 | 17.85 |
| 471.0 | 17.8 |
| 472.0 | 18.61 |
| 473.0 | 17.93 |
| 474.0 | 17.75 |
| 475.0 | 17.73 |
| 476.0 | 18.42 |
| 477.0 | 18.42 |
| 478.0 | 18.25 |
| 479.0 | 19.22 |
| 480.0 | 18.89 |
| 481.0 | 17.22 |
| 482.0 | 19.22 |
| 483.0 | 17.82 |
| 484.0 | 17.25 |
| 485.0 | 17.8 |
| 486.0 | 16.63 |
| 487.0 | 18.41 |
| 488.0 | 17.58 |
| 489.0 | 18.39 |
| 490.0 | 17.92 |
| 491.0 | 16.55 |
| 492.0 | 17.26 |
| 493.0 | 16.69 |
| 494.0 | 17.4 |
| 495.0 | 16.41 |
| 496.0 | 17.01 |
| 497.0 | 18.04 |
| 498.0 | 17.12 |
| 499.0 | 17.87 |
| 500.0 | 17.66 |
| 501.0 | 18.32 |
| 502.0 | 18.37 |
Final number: 3.63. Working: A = 1.18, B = 1.25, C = 1.20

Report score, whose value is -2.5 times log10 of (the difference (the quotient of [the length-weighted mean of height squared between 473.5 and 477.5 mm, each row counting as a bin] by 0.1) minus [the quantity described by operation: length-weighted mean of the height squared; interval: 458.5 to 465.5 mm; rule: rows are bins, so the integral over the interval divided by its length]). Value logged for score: -8.69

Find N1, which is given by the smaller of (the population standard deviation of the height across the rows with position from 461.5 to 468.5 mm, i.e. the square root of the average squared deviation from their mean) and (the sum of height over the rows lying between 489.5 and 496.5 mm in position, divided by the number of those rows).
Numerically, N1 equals 0.8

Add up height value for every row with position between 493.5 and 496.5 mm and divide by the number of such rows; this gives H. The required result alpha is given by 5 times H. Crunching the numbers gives 84.7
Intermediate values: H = 16.9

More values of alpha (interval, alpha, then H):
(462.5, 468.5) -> 80.9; 16.2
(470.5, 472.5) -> 91.0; 18.2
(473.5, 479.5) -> 91.5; 18.3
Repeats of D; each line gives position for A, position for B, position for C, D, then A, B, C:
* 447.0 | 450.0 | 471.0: 3.52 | 1.18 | 1.08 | 1.25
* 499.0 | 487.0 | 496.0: 3.75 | 1.25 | 1.27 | 1.23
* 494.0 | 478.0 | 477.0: 3.77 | 1.24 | 1.26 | 1.27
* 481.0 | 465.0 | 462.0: 3.69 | 1.24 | 1.22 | 1.24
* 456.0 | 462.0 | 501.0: 3.60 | 1.10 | 1.24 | 1.26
